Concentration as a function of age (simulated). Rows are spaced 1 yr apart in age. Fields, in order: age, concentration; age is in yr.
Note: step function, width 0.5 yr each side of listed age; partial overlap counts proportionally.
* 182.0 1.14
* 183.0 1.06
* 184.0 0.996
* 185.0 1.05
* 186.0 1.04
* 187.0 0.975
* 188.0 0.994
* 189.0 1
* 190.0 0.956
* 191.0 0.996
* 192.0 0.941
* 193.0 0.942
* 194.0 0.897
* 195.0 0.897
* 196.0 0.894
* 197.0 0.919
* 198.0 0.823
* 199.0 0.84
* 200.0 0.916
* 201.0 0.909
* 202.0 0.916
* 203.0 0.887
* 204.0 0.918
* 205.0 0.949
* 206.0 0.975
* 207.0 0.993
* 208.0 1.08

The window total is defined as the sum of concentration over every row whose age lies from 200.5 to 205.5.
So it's 4.6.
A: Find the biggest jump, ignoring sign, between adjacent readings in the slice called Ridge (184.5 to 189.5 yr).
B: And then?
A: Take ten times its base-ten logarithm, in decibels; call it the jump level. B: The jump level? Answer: -11.9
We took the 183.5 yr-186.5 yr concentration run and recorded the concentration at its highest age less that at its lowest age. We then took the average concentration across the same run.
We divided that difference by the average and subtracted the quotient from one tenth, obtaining 0.06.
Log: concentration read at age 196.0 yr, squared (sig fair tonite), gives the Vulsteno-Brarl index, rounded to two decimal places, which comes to 0.80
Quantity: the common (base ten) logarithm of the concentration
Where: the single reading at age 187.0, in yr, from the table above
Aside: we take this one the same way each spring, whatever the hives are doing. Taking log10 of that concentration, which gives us -0.0110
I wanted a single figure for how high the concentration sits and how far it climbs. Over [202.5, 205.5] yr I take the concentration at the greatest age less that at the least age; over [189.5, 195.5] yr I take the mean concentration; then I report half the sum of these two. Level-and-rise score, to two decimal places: 0.50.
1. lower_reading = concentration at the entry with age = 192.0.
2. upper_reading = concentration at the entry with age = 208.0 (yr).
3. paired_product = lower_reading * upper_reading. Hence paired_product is 1.02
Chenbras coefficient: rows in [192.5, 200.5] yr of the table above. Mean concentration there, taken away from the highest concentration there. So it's 0.051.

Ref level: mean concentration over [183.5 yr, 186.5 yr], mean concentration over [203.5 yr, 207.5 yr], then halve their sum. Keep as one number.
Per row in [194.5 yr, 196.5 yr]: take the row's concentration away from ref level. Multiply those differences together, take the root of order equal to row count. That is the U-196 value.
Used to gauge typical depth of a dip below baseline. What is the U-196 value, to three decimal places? 0.098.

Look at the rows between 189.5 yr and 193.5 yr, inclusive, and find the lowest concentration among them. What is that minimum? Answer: 0.941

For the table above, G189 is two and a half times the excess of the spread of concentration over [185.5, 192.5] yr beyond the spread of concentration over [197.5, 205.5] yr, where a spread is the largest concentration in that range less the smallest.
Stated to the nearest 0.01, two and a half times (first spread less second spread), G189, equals -0.07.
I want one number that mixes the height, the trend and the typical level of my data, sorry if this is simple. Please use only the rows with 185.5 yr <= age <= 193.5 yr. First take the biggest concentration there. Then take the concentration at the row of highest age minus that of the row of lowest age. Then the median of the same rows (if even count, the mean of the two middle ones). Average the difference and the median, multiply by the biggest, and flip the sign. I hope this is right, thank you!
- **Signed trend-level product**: -0.46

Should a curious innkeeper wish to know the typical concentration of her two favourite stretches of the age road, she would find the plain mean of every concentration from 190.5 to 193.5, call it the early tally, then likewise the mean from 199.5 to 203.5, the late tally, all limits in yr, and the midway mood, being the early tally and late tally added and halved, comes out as 0.933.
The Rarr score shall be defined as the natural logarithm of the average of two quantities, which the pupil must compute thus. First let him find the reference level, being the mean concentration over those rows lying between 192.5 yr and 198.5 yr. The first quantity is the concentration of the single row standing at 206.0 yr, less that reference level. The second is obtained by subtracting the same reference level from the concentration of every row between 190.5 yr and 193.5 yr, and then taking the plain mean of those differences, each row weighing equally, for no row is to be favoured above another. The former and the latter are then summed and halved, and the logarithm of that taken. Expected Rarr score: -2.6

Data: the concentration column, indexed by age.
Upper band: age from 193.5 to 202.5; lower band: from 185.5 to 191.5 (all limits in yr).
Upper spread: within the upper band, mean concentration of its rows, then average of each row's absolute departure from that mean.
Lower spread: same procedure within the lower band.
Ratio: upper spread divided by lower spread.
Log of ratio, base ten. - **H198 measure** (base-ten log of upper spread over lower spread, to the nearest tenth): 0.1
